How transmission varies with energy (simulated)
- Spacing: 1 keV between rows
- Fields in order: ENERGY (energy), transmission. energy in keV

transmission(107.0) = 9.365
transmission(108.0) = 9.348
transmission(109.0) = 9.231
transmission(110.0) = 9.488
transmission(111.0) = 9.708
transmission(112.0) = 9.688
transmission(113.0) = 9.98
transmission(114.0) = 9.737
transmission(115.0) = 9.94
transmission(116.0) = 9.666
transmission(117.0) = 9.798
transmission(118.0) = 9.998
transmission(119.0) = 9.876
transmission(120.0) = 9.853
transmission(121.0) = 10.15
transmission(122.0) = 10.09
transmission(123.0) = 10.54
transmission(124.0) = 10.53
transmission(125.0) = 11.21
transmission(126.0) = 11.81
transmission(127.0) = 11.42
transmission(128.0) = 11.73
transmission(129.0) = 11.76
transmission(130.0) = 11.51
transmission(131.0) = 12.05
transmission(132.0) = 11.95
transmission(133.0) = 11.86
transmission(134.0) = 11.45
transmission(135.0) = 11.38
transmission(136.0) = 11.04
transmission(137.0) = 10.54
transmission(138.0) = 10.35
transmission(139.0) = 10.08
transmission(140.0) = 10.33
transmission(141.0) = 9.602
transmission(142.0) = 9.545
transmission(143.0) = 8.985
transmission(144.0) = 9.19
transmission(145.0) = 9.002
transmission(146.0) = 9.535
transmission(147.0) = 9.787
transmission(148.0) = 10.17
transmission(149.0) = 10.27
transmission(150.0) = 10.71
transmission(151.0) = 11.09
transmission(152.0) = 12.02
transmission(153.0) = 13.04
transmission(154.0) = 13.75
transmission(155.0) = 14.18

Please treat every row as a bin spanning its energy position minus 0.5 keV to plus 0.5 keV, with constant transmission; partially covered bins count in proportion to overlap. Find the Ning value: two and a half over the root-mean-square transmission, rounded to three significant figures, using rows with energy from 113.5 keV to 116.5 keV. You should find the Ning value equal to 0.256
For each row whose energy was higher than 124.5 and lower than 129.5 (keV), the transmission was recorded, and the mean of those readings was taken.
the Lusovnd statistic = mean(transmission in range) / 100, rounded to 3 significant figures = 0.116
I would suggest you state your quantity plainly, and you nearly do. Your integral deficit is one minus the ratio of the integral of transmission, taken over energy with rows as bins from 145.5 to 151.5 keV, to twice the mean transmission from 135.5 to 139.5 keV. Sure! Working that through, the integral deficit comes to -1.9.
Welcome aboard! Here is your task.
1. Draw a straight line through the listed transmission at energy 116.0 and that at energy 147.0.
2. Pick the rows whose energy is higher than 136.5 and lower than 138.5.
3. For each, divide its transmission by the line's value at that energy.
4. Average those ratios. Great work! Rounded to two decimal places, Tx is 1.07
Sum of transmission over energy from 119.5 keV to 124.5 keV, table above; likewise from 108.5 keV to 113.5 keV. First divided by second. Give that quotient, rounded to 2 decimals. 1.06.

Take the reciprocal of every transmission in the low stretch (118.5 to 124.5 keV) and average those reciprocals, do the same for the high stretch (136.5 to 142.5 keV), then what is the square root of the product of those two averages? 0.099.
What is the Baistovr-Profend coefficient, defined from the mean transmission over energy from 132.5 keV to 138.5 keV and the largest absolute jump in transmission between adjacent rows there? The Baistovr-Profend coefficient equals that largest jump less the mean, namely -10.60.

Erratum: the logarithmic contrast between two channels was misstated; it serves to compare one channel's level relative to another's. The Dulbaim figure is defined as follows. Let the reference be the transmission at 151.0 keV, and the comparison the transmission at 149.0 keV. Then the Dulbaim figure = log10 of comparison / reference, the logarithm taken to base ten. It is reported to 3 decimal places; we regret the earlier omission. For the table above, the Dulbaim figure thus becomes -0.033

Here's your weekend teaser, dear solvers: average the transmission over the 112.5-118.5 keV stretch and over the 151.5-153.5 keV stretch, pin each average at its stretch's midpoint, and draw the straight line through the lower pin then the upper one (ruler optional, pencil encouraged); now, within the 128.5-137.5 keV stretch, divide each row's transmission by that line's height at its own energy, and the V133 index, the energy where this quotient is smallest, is 137.0 keV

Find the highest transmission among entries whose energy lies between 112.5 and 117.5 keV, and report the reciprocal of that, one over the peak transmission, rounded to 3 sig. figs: 0.100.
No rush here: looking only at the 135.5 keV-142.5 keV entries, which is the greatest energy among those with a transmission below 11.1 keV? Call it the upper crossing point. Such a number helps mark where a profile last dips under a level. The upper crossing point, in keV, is 142.0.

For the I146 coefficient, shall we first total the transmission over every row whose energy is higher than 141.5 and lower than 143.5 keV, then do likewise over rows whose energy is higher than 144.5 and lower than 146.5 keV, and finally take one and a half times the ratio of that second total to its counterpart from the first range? 1.50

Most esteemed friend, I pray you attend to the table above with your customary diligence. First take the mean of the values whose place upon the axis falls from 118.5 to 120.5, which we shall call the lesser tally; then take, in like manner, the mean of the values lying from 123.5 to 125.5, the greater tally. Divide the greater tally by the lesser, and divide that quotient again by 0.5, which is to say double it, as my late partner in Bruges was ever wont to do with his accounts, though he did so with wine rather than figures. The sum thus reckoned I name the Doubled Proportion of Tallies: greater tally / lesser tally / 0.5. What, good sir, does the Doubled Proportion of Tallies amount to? 2.20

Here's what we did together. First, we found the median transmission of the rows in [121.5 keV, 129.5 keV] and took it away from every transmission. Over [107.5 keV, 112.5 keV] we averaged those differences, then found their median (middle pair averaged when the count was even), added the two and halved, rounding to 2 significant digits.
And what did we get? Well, -1.8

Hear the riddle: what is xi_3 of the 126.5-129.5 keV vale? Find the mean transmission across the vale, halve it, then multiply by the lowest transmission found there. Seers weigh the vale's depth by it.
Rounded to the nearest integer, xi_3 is 66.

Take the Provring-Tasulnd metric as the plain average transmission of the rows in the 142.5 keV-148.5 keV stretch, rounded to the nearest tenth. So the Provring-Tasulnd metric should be 9.4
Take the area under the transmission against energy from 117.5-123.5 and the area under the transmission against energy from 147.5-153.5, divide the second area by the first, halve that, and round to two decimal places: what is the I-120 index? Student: 0.56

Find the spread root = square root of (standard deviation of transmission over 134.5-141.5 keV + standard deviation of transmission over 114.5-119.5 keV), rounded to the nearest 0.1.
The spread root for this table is 0.8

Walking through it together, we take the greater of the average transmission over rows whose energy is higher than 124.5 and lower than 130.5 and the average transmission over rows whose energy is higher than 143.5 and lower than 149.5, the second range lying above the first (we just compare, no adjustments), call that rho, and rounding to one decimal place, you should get 11.6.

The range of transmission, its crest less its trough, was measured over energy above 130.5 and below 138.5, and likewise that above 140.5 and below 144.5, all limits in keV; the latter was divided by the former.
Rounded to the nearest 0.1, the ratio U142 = 0.4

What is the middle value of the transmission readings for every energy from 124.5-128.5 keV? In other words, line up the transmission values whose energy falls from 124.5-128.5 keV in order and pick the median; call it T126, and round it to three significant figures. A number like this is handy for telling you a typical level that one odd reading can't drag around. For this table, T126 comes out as 11.6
